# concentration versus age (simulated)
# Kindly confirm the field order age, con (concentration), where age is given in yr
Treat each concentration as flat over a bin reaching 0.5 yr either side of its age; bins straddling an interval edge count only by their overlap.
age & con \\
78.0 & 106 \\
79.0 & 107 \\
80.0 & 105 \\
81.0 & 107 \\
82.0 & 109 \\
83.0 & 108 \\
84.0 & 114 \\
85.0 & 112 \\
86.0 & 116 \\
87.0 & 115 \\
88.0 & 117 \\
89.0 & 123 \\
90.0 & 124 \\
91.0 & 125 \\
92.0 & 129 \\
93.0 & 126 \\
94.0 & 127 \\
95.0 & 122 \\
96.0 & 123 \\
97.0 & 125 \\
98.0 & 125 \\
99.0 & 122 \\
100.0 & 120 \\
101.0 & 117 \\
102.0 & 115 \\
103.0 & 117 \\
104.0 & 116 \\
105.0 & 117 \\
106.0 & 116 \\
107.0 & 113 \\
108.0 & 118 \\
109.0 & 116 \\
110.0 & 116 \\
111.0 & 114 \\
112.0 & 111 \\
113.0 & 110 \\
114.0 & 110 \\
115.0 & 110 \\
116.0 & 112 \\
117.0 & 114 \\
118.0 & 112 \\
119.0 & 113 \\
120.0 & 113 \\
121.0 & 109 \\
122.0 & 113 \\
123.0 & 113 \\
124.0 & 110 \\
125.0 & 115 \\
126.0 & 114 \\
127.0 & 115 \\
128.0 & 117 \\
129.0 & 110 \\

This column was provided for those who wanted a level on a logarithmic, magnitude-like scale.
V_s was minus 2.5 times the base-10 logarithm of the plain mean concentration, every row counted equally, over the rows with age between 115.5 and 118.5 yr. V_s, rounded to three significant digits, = -5.13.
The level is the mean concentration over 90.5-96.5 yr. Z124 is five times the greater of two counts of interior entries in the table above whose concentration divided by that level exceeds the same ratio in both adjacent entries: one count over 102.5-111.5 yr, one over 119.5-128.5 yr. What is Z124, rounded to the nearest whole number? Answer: 10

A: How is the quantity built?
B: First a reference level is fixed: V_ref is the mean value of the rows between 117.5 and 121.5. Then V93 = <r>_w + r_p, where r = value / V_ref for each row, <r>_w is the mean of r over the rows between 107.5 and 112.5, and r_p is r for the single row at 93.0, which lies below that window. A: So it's 2.16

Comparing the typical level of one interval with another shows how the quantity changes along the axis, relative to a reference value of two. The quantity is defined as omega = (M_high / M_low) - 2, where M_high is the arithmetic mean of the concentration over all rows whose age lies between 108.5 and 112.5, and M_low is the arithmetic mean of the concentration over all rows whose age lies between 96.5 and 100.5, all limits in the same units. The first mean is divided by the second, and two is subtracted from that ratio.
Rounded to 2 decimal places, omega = -1.07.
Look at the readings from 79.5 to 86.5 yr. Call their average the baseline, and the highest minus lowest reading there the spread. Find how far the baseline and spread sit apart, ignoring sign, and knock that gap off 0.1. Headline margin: -99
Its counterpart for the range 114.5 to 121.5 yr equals -107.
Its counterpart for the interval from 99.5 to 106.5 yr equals -112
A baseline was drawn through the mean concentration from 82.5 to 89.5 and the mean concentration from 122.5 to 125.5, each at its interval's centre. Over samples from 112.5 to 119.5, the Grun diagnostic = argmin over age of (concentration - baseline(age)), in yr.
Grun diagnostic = 113.0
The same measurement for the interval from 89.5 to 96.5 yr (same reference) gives 95.0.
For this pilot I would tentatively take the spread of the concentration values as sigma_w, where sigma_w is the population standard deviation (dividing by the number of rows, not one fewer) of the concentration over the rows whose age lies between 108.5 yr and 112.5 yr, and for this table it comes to 2.0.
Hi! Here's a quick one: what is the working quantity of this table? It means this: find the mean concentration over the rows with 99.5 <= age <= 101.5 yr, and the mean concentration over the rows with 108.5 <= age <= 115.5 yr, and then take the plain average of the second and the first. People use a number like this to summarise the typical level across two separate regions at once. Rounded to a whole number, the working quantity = 115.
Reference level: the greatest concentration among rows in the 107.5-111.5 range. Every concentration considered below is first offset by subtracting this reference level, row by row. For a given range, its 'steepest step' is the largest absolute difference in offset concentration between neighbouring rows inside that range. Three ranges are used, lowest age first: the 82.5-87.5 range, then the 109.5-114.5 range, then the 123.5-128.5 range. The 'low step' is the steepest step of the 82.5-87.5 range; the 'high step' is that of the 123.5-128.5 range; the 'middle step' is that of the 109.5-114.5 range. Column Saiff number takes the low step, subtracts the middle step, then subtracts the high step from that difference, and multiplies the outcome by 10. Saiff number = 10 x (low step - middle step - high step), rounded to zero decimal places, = -20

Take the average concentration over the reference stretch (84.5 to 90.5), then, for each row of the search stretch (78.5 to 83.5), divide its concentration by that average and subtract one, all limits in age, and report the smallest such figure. -0.11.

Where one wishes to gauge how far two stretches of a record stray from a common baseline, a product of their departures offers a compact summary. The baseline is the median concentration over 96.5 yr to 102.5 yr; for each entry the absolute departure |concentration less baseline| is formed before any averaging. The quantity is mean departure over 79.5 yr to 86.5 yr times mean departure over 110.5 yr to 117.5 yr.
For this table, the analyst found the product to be 102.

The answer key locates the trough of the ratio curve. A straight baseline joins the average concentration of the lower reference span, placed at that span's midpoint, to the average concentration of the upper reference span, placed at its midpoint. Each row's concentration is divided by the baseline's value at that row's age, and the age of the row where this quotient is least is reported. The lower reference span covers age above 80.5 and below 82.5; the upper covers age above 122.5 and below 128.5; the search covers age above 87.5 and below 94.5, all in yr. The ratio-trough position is 88.0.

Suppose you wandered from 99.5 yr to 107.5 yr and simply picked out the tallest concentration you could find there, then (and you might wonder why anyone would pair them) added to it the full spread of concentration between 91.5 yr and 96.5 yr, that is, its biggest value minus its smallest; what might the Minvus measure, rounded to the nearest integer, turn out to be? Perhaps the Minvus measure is 127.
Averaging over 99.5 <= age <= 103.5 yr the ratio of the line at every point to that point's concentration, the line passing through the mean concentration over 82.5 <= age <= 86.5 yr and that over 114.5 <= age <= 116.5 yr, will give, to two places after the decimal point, 0.95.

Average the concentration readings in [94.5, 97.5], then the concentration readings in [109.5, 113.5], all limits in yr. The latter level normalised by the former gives 0.91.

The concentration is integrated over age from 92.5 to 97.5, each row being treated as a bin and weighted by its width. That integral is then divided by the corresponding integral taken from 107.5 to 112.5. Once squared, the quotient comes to 1.17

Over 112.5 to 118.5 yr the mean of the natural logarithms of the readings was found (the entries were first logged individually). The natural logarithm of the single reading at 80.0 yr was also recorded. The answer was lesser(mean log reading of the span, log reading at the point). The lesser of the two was 4.65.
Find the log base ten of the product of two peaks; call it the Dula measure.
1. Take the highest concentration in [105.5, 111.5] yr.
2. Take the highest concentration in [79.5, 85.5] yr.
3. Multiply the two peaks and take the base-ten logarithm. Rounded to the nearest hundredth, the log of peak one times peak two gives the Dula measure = 4.13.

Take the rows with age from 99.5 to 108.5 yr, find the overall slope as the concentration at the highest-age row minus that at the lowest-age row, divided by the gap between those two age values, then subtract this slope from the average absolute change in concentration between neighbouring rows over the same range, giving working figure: 2.5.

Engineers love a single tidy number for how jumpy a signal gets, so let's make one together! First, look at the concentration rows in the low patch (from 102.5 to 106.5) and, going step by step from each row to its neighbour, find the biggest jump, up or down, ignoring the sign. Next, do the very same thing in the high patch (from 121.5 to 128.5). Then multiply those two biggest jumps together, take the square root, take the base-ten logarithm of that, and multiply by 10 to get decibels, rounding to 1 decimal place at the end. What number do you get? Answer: 3.5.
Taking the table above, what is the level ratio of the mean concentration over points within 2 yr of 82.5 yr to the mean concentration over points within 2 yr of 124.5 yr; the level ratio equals 0.97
